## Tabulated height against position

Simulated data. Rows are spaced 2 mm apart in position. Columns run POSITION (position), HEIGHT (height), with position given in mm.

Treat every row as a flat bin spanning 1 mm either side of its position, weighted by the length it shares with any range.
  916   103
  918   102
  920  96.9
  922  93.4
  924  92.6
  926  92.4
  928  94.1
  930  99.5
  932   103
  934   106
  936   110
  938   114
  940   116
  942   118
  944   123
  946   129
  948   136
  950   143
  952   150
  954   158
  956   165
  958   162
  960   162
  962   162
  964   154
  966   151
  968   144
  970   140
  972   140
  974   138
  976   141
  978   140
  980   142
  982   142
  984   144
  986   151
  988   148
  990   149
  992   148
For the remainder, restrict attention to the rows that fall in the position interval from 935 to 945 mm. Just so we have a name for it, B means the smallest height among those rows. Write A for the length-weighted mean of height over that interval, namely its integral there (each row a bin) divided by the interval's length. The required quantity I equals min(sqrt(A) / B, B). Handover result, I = 0.098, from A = 116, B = 110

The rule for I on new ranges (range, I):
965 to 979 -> 0.086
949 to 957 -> 0.087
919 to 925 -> 0.105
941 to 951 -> 0.097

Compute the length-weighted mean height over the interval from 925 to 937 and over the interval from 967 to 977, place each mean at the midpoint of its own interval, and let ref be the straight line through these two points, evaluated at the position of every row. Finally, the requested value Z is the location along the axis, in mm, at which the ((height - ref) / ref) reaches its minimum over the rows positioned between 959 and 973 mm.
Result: 972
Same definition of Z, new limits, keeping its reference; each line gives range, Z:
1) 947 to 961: 948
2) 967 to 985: 982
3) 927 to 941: 928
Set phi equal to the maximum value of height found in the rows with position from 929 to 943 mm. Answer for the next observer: 118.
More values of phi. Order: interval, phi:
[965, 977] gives 151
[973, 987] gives 151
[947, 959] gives 165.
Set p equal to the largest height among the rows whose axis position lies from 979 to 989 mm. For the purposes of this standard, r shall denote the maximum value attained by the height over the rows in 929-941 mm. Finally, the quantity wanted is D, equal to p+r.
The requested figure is 267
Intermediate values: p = 151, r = 116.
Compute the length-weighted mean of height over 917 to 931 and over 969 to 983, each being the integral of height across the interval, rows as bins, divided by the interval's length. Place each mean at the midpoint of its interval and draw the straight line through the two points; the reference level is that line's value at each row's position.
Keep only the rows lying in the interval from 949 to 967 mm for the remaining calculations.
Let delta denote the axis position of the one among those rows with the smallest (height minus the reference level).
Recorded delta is 966 mm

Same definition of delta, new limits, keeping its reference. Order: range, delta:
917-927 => 926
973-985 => 982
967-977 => 974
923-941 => 928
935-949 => 936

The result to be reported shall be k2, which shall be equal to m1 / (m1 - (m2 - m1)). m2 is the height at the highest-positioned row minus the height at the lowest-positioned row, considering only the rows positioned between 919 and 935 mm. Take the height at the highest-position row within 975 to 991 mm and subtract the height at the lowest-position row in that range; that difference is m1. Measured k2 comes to 1.16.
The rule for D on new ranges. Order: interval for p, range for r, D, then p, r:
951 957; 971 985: 309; 165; 144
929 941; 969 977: 257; 116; 141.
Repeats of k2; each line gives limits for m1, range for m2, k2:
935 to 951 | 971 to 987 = 0.60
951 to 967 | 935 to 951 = -0.03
